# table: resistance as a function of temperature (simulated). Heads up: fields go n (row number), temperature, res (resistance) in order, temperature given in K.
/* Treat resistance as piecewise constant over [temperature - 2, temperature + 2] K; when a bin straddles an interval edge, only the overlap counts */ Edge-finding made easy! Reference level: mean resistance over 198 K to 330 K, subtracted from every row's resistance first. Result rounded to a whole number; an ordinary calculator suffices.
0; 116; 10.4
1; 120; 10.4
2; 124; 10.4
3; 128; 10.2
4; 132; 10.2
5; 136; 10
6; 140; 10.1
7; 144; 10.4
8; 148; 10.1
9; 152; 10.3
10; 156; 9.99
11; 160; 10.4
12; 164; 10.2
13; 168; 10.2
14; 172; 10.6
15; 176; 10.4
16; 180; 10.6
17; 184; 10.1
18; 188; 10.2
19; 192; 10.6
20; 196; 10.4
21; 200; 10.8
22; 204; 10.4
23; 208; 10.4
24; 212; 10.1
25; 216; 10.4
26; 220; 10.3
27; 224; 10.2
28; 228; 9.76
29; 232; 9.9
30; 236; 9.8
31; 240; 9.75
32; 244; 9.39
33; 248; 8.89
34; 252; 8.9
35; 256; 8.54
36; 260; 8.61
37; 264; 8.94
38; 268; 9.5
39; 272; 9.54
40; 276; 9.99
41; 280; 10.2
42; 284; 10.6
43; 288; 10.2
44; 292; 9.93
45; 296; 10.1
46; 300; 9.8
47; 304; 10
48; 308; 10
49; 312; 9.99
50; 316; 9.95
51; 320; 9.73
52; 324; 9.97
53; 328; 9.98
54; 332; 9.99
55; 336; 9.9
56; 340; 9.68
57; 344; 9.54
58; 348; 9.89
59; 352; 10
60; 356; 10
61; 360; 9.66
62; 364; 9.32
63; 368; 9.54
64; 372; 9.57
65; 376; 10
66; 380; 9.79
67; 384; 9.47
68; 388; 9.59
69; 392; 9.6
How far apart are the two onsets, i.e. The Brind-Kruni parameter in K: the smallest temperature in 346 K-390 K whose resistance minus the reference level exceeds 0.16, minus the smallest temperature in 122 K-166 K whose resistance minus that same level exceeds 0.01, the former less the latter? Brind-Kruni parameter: 228 K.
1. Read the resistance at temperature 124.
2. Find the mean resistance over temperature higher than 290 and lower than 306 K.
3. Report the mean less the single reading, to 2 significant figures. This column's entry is -0.44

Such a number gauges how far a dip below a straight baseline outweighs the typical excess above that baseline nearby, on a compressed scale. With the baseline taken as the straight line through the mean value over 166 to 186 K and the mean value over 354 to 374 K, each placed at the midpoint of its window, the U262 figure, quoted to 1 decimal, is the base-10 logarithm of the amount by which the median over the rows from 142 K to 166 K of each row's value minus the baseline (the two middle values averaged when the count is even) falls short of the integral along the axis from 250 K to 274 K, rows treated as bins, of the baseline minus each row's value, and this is 1.4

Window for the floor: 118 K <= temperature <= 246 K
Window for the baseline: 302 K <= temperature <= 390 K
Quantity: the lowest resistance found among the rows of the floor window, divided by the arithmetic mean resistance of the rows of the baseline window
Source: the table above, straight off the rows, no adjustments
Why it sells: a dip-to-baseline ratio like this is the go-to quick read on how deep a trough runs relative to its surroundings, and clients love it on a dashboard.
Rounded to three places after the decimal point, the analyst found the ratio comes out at 0.958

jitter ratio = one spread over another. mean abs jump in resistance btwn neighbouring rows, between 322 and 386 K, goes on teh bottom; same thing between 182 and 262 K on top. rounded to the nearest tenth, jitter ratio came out 1.2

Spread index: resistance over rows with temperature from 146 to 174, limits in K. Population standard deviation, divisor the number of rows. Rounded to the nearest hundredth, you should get 0.19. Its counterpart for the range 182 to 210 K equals 0.22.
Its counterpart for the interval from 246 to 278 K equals 0.48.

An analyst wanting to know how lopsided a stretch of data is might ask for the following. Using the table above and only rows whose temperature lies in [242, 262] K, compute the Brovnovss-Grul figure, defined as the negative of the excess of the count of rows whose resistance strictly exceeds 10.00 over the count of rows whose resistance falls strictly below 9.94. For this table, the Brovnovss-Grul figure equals 5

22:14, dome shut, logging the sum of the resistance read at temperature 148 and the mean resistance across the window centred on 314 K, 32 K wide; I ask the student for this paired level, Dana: 20.0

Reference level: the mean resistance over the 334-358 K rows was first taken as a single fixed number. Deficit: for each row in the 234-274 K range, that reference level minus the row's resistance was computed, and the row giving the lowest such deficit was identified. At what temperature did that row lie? 236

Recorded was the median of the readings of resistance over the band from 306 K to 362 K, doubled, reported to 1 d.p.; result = 19.9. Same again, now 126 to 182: 20.4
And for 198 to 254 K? 20.0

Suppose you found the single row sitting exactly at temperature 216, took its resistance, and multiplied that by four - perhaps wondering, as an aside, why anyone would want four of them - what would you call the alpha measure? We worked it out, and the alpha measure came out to 41.6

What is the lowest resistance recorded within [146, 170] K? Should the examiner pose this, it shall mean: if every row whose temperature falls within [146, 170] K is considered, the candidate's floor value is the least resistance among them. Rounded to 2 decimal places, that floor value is 9.99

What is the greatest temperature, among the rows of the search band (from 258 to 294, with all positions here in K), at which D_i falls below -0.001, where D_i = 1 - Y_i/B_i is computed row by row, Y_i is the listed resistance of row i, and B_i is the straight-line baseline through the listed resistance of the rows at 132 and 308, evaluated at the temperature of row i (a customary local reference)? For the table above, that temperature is 288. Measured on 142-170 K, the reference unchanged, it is 168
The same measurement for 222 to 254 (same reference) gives 224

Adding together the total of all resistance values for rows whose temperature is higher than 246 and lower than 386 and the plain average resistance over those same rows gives 349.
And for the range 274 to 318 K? 121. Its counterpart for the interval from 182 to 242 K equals 163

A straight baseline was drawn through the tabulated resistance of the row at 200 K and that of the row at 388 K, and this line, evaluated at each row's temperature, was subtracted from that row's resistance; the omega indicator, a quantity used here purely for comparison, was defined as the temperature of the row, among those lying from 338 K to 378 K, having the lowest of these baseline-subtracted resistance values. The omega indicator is 364 K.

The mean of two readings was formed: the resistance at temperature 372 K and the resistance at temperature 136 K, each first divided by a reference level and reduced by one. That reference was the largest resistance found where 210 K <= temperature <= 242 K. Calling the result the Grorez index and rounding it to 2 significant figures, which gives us -0.059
